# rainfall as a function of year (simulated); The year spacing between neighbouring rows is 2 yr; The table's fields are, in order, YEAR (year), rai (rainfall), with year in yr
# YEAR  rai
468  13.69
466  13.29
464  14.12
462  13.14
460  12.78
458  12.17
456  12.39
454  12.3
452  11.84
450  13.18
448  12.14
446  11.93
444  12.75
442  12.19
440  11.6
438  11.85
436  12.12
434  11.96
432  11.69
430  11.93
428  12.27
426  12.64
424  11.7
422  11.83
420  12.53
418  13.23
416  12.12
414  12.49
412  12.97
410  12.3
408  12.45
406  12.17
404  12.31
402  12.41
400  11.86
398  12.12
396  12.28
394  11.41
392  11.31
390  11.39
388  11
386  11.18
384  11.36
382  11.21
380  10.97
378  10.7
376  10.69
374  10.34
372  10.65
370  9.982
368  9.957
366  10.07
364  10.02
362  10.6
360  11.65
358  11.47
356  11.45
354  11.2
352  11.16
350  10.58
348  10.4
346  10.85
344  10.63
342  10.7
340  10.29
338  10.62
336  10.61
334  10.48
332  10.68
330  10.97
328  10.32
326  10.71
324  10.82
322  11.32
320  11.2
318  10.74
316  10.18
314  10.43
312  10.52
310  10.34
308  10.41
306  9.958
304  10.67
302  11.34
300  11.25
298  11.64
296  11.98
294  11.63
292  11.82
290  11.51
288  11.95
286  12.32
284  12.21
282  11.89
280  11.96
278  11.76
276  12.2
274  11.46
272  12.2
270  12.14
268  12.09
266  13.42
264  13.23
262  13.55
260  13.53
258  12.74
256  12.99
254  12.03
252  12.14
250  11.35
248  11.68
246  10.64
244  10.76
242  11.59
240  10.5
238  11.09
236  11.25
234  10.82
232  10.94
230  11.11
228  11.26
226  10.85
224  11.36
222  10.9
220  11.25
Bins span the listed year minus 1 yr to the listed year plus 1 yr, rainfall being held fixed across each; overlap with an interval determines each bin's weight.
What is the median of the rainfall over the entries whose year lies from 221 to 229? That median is 11.1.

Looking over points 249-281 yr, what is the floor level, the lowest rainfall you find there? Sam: 11.35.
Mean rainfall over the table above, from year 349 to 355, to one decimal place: 11.0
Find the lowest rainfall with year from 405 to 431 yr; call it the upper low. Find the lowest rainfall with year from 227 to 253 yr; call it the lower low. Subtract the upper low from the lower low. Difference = -1.2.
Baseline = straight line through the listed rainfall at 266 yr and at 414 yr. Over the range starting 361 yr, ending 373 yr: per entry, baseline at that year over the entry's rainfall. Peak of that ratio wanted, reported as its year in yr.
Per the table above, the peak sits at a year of 368 yr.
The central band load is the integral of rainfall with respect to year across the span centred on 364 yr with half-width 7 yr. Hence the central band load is 147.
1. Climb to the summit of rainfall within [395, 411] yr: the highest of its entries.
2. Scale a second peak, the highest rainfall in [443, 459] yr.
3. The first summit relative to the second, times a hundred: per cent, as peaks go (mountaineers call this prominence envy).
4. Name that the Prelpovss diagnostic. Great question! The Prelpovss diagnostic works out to 94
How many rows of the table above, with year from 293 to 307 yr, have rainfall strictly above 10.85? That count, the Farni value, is 5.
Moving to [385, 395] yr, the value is 5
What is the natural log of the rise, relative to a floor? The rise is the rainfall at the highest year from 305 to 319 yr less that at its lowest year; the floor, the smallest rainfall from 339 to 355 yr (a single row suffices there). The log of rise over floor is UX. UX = -2.6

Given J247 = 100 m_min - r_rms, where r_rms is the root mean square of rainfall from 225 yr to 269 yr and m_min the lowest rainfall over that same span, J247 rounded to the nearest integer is 1038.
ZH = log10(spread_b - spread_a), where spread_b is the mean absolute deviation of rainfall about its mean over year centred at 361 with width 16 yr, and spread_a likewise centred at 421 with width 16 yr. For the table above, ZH -0.57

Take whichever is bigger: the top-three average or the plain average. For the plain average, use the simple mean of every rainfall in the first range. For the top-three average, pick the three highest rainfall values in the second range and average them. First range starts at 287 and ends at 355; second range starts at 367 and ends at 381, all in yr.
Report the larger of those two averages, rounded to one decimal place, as 10.9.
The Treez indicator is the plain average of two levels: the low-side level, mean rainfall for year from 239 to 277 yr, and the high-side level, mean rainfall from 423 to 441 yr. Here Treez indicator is 12.0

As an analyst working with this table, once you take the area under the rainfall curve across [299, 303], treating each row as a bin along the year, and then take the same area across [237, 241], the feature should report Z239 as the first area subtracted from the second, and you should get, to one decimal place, -2.0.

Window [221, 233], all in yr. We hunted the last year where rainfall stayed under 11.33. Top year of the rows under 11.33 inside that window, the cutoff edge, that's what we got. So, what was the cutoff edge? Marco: 232 yr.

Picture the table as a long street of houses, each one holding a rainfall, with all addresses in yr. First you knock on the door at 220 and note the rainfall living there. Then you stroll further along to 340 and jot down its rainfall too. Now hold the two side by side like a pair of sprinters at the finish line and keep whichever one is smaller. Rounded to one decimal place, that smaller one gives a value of 10.3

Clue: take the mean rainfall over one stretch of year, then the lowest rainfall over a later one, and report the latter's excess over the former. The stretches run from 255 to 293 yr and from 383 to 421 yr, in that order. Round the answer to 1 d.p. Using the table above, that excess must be -1.4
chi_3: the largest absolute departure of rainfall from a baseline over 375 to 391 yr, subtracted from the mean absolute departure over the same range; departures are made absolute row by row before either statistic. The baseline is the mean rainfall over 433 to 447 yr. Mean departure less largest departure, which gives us -0.37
